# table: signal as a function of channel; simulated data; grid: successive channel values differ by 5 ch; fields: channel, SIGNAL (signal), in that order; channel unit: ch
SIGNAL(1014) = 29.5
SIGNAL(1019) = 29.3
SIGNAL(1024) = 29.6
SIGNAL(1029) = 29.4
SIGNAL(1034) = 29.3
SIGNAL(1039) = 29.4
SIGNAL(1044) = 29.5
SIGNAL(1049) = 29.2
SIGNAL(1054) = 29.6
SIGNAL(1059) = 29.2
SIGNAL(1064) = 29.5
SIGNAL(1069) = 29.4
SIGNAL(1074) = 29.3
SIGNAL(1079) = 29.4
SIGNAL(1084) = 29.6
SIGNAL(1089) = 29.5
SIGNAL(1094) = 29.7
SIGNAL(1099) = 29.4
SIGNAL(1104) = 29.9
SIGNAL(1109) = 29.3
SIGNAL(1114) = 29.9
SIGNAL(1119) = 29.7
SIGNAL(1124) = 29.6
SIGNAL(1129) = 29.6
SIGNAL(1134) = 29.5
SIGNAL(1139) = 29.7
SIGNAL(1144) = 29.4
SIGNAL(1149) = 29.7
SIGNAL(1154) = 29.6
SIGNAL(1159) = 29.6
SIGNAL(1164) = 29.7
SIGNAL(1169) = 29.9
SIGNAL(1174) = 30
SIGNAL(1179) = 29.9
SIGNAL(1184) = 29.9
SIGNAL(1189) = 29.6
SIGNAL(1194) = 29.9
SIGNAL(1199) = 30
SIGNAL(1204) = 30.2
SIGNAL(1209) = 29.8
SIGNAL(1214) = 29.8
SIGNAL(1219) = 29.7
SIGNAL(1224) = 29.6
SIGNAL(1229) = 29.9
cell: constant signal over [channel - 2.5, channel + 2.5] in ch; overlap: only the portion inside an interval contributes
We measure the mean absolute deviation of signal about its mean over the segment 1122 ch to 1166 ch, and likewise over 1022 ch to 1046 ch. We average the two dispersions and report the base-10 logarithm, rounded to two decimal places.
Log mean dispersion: -1.11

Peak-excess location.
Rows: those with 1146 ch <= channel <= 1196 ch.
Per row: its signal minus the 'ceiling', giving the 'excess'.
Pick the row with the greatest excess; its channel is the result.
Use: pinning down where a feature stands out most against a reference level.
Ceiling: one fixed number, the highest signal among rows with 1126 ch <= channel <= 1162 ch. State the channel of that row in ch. 1174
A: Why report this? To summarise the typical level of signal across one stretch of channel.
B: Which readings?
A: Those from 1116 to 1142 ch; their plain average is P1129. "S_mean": 29.62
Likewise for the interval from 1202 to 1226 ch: 29.82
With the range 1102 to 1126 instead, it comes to 29.68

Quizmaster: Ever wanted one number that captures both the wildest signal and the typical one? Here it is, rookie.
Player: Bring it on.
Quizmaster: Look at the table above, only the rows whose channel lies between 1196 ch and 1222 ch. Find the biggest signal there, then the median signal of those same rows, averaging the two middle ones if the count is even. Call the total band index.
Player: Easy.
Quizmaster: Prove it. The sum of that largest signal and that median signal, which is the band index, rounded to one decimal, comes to 60.0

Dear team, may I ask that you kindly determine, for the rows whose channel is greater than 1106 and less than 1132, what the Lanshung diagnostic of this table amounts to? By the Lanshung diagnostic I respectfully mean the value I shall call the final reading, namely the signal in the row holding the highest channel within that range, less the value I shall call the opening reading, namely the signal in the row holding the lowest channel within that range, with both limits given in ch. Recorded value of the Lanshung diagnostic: 0.3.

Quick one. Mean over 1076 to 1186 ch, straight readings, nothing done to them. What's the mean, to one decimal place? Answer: 29.7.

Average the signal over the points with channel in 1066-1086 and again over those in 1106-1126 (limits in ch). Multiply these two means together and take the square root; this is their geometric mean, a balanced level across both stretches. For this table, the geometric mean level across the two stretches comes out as 29.5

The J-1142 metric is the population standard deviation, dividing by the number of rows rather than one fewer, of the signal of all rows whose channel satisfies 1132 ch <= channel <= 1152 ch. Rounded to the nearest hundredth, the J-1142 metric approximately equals 0.13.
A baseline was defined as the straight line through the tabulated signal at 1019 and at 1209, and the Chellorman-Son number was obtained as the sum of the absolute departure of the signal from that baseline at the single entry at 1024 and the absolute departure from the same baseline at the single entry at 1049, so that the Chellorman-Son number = 0.47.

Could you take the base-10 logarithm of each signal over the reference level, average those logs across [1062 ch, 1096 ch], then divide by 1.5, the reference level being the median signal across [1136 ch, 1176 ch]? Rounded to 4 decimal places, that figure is -0.0021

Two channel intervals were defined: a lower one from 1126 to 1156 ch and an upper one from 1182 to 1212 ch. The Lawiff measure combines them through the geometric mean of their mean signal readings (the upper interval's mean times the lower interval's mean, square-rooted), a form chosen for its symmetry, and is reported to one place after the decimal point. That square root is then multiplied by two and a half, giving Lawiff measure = 74.4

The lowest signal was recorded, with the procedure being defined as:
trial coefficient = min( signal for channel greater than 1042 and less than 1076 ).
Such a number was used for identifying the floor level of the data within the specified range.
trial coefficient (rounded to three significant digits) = 29.2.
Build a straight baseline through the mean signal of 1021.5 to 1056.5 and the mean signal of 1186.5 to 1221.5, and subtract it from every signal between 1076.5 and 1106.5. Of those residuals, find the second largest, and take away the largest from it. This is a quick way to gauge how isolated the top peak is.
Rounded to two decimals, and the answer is -0.17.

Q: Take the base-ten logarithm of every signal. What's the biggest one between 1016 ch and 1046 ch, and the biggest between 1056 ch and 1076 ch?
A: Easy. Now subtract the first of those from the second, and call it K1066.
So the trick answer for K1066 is -0.0015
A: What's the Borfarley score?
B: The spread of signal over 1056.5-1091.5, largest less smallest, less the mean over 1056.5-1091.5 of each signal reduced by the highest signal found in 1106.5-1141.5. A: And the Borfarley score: 0.89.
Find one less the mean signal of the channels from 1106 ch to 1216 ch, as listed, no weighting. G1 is -28.7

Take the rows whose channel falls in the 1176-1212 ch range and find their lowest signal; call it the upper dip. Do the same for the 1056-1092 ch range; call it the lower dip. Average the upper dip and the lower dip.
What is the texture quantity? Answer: 29.40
